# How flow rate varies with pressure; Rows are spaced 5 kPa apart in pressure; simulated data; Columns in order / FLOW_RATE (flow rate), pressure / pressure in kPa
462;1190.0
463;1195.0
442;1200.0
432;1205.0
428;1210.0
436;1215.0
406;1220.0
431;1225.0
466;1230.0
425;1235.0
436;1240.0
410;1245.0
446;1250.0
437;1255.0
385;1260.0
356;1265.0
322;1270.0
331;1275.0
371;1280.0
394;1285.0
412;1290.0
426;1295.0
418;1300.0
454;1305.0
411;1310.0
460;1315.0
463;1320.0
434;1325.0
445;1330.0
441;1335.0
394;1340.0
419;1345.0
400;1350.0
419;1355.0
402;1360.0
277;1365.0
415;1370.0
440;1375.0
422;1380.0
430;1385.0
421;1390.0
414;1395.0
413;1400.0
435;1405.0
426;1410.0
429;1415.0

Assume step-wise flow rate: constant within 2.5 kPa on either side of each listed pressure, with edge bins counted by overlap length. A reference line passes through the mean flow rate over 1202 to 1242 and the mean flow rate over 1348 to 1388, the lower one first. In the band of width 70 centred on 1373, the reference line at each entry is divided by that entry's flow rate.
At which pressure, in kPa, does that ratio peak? 1365.0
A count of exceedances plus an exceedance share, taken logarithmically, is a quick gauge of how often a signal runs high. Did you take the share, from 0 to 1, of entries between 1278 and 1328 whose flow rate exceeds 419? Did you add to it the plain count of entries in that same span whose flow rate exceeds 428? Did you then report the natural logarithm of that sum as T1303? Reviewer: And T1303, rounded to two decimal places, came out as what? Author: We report 1.50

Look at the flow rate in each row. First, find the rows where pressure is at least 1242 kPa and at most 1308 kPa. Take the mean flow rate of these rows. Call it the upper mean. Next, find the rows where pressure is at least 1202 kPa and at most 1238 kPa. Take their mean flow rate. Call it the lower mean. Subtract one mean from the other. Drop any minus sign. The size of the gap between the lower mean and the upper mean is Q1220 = 35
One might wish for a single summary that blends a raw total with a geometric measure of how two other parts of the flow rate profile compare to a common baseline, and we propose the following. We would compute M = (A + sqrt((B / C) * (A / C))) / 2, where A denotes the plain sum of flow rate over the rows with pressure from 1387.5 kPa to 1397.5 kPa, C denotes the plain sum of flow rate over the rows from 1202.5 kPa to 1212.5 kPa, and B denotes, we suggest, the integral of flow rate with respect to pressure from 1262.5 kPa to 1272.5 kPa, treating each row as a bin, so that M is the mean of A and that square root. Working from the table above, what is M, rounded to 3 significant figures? 418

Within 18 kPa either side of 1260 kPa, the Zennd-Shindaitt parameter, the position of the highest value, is 1250.0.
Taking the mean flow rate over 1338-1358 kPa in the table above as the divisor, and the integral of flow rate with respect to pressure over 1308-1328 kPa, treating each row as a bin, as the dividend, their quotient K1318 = 21.7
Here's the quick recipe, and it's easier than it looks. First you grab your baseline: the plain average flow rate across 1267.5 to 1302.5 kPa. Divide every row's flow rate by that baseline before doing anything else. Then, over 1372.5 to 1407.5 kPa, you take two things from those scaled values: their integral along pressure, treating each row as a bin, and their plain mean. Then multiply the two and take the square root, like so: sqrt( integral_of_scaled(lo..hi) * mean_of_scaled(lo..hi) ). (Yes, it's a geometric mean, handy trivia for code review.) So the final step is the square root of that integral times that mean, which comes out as 6.58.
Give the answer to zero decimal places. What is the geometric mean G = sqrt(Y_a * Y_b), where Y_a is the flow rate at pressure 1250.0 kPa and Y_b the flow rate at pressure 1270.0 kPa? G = 379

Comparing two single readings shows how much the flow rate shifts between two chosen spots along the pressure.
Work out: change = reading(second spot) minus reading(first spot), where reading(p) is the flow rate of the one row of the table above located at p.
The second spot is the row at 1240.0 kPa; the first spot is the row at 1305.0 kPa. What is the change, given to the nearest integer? -18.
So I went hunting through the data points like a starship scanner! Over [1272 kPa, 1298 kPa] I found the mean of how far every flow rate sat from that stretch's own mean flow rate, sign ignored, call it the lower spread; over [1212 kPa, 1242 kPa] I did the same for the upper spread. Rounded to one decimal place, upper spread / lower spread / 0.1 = 4.4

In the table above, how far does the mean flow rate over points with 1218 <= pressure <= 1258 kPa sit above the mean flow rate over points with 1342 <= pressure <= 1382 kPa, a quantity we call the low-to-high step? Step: 33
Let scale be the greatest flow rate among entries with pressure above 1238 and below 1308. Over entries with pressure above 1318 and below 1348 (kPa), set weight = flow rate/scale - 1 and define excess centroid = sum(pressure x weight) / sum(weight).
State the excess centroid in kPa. 1339.2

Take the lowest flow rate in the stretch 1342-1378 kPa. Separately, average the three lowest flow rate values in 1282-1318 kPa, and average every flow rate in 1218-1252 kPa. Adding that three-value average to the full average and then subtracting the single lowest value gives 560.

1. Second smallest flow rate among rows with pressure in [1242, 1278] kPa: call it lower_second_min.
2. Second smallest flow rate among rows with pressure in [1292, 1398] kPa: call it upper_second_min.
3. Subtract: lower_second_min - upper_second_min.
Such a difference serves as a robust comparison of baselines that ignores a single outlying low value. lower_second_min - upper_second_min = -63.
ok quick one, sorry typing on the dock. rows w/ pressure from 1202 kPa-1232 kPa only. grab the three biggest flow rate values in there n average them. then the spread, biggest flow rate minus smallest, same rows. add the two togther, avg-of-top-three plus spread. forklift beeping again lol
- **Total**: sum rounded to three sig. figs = 505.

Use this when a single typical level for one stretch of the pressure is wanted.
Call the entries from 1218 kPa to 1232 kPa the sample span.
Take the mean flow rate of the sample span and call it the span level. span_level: 434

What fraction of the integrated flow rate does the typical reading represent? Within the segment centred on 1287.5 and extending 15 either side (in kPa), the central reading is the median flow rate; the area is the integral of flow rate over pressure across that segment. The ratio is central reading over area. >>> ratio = 0.0343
